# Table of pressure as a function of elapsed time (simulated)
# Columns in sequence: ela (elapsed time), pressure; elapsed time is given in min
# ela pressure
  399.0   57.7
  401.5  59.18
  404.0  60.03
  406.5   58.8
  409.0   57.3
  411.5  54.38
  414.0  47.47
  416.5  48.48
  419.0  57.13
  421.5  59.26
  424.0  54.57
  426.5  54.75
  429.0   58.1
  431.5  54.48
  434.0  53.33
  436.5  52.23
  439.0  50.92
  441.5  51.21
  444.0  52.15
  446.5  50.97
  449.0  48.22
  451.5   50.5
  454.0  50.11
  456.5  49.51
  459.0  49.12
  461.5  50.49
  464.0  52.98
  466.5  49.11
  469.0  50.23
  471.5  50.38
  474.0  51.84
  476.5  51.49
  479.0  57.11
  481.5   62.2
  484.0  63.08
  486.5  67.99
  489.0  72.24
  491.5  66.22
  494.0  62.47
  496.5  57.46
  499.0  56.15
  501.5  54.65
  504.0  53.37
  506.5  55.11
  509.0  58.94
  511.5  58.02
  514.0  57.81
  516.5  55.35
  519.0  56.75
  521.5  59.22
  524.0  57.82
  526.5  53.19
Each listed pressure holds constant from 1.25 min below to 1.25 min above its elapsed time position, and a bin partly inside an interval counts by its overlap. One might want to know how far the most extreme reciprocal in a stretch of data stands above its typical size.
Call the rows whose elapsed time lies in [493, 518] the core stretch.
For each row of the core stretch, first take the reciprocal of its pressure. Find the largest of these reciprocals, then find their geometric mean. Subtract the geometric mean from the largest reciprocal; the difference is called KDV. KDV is 0.0012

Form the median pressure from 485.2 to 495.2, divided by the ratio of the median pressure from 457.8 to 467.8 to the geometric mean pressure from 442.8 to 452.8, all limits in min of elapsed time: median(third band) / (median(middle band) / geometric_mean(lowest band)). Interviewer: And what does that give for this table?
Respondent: 68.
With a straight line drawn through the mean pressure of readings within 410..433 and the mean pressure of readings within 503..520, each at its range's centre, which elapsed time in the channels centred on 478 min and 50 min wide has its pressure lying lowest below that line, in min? 466.5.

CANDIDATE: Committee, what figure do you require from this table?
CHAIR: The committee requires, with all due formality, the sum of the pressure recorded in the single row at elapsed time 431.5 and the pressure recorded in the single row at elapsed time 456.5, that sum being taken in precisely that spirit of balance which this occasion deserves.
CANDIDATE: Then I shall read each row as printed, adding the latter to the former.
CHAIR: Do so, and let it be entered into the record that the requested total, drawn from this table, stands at 104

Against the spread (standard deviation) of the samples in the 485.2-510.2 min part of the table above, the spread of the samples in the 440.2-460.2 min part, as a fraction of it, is 0.2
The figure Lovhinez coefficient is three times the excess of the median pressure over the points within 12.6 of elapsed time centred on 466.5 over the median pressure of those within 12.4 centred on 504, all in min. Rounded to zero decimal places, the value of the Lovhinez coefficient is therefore -14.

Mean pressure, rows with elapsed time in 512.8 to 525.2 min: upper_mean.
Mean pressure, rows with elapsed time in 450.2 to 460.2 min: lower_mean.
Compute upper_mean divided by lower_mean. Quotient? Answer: 1.15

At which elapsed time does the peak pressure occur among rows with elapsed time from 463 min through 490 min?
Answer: 489.0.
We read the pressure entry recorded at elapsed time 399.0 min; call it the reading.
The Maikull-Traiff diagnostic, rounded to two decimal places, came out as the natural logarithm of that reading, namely 4.06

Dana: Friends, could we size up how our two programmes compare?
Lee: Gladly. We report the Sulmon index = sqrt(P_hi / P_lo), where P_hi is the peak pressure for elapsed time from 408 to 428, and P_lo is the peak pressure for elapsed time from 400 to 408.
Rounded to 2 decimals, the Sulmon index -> 0.99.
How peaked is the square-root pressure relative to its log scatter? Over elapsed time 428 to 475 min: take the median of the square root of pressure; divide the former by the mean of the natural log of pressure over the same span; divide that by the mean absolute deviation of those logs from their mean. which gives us 58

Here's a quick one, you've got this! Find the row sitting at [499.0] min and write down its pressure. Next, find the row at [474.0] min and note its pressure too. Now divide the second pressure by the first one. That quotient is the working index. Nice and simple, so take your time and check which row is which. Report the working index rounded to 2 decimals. 0.92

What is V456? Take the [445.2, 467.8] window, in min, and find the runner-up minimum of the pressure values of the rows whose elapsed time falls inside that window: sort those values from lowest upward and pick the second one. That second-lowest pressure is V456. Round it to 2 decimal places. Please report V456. 49.11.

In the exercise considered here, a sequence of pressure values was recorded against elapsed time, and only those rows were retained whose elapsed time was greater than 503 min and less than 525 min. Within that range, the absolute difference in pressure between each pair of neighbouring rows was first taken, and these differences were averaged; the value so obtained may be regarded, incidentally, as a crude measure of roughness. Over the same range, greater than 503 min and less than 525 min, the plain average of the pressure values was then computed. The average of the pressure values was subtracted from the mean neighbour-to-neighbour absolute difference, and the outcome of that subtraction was -55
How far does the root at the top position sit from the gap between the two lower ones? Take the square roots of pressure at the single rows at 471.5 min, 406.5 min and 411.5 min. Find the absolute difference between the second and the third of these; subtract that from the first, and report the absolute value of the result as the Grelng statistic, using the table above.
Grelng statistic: 6.80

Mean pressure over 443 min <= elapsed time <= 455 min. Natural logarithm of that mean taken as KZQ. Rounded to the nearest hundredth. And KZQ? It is 3.92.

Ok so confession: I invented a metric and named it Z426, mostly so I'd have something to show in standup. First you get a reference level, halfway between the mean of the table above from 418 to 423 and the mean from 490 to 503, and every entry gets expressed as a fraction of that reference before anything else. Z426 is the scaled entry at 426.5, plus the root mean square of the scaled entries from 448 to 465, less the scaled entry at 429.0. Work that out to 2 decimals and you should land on 0.80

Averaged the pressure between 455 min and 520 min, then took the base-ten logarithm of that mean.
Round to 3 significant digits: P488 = 1.75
